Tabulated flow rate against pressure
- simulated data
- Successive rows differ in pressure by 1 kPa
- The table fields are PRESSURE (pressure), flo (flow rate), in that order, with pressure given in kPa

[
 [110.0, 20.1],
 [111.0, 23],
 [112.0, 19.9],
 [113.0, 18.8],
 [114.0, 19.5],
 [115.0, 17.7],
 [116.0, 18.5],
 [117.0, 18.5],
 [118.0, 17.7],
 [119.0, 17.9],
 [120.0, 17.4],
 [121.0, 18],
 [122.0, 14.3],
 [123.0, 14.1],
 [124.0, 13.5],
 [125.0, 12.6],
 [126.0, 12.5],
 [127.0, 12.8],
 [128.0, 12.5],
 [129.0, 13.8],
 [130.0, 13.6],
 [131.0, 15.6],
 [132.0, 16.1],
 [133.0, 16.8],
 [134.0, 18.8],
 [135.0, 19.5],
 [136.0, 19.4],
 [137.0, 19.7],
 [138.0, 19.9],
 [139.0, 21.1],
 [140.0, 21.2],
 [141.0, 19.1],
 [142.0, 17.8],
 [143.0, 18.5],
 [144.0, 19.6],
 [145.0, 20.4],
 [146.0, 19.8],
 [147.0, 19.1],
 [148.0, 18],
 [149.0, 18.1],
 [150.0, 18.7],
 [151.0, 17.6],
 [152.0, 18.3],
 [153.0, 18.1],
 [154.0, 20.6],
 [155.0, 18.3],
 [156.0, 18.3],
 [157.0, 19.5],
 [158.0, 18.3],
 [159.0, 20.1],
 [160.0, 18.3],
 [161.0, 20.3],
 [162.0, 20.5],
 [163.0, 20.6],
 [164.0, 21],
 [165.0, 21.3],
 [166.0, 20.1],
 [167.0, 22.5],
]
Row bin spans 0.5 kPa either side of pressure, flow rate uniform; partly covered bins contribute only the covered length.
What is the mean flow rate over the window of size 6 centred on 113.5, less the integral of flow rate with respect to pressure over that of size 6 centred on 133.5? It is -87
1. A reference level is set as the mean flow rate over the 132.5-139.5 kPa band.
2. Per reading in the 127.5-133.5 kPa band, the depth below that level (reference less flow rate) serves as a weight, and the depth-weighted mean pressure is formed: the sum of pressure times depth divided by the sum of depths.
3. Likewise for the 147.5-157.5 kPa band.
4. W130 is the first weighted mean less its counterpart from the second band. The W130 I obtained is -21.1 kPa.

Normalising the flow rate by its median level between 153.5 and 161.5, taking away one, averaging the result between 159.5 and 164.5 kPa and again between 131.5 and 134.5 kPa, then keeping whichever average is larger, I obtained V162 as 0.066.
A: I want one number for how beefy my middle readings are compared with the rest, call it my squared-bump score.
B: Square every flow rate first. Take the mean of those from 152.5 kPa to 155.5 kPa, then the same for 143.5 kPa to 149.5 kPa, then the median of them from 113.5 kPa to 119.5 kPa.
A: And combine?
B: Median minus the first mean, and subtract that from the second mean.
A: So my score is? 399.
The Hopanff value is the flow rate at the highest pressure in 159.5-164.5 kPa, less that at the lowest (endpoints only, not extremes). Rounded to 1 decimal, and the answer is 2.7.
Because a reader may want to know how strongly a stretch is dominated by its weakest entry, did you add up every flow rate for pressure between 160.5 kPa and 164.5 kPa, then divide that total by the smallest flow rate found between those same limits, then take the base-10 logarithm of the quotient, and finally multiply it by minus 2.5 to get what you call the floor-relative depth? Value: -1.52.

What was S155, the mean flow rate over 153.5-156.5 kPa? 19.1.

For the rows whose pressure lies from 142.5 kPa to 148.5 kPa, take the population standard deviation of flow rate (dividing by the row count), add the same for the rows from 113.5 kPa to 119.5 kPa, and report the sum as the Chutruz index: 1.4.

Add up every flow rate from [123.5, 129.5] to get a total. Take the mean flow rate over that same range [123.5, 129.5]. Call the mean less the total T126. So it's -65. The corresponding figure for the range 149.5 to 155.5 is -93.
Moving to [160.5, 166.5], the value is -103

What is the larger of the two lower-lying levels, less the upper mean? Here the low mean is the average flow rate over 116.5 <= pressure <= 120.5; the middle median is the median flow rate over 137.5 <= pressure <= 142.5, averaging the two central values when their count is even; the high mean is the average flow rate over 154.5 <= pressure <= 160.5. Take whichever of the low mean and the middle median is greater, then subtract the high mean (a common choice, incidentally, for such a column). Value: 1.1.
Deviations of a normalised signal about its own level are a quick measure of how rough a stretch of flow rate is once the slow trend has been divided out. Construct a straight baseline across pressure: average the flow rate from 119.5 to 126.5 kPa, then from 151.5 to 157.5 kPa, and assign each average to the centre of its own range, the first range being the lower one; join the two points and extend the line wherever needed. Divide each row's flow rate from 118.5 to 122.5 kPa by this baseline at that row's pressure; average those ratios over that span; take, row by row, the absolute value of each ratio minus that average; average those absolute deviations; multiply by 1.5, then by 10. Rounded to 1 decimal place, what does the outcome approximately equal 1.5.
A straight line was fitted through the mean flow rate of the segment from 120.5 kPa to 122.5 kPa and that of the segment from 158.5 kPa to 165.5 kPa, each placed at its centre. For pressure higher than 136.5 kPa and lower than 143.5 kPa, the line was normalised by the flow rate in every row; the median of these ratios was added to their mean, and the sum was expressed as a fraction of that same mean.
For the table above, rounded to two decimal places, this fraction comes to 1.97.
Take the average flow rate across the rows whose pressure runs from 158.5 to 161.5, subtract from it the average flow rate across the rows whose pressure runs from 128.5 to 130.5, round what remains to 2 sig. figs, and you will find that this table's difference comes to 5.9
